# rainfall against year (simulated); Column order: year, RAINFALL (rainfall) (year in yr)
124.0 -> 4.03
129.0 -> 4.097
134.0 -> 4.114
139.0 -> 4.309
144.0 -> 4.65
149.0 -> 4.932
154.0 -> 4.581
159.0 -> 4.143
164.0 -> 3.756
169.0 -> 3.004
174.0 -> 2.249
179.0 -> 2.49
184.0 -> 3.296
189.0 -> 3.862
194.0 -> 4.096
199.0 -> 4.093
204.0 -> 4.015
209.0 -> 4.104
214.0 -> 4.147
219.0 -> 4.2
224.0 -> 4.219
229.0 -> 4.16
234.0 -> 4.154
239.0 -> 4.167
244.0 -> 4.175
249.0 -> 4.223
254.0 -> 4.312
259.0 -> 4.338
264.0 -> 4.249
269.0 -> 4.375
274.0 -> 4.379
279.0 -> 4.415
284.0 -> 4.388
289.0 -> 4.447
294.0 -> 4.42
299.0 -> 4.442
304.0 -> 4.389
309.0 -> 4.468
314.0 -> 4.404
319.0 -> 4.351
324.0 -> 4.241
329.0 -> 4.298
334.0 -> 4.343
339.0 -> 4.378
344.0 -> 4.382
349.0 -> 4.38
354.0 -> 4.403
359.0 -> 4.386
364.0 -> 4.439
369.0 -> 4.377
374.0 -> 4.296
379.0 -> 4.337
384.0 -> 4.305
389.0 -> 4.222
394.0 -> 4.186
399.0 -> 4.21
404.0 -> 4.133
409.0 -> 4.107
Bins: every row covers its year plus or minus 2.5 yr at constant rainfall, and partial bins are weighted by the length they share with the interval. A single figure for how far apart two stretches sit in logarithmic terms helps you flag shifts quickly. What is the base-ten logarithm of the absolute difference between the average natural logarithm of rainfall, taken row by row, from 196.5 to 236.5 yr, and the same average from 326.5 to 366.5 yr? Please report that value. -1.2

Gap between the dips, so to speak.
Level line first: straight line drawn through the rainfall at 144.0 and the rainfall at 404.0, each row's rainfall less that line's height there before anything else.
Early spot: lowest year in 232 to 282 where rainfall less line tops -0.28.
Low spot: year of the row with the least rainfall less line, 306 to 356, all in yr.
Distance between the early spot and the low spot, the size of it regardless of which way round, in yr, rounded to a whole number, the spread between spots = 80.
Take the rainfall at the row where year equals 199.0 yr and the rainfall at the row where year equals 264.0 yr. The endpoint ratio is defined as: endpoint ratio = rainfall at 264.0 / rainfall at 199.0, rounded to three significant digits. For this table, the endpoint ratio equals 1.04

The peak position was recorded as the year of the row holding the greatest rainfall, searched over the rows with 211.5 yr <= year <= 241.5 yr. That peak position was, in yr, 224.0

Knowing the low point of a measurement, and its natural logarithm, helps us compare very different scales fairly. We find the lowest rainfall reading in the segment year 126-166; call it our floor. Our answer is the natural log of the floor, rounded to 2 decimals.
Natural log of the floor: 1.32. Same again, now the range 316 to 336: 1.44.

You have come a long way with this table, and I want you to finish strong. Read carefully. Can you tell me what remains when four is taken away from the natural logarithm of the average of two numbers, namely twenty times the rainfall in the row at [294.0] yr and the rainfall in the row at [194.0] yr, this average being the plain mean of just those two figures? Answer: -0.17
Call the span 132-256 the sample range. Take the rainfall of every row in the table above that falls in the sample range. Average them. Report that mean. 3.98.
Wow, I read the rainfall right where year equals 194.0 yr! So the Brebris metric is 4.096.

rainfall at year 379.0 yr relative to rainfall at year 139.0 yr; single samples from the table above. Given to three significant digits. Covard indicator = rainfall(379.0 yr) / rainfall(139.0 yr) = 1.01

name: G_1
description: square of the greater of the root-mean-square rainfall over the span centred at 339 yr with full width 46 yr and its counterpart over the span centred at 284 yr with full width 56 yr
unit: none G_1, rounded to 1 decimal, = 19.3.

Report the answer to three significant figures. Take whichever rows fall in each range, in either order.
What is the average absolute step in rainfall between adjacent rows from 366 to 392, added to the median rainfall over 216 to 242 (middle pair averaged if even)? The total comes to 4.23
